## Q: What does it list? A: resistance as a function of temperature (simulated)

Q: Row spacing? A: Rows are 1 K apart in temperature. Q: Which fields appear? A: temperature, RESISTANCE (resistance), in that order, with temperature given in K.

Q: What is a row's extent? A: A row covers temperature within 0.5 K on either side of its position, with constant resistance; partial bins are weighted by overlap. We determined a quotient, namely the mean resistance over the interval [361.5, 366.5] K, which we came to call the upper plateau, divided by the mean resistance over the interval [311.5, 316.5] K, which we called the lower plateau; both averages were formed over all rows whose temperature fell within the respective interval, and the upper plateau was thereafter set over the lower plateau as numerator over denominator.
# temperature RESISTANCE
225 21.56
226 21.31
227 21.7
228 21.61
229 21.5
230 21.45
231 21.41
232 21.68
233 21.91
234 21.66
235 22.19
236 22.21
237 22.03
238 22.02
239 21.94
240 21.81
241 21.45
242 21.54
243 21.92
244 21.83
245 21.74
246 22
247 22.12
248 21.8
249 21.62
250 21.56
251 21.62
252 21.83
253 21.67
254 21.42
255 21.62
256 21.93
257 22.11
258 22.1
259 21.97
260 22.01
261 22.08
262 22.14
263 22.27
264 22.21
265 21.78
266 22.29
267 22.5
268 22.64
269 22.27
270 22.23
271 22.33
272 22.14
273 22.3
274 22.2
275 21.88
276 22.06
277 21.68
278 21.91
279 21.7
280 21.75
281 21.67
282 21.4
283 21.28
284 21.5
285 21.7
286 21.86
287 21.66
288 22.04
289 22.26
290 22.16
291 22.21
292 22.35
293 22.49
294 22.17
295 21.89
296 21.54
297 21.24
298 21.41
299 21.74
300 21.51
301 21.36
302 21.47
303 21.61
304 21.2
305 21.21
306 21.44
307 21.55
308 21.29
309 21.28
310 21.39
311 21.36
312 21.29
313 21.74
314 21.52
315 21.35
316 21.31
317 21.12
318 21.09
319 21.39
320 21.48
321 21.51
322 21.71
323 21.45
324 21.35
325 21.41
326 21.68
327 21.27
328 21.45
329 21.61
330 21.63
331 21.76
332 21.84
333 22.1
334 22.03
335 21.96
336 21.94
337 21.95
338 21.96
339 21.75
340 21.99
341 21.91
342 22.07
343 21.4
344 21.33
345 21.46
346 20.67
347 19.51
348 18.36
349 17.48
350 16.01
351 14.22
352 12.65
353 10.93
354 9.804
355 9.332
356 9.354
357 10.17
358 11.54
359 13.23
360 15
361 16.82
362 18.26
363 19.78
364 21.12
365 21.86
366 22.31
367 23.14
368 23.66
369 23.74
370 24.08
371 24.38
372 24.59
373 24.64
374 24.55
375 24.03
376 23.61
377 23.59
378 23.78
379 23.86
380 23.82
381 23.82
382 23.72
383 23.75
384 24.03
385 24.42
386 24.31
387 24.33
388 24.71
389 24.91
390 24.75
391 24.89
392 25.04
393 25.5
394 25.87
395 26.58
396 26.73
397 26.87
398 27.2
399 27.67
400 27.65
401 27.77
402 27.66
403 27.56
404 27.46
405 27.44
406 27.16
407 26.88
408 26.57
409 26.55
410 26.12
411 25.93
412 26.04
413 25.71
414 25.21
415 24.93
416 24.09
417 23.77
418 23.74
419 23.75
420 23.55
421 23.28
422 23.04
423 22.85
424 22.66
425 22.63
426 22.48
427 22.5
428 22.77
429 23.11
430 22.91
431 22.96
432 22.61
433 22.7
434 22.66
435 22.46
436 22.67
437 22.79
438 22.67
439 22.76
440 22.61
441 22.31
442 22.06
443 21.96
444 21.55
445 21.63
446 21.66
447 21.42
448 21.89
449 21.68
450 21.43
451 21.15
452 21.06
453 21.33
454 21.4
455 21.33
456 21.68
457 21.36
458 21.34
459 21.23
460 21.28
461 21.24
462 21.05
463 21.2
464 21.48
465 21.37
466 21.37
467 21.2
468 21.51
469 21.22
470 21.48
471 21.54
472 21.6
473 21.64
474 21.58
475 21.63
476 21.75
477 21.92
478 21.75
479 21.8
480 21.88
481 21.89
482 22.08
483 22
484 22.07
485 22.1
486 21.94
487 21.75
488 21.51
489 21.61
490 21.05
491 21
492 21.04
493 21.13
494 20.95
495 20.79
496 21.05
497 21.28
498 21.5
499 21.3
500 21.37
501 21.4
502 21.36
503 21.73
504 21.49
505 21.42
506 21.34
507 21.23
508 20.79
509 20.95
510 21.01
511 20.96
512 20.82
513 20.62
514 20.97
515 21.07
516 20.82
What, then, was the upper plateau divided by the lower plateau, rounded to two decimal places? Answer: 0.96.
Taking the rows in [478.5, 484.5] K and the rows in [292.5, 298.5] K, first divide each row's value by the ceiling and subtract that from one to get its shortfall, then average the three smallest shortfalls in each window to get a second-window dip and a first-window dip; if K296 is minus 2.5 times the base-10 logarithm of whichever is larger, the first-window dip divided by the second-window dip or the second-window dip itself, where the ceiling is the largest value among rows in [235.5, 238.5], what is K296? 1.9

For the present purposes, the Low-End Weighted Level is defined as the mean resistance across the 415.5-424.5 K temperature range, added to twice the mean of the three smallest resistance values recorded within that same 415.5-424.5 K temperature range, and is 69.1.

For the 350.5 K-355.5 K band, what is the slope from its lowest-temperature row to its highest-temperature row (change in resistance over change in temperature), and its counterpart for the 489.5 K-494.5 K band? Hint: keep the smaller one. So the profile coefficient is -1.22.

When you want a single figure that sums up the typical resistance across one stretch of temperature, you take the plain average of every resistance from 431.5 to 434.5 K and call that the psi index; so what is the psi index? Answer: 22.7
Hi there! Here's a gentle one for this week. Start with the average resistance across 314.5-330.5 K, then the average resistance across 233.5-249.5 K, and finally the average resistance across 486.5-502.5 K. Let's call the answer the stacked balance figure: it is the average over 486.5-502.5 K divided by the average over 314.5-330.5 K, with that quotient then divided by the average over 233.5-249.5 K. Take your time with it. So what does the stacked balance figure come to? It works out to 0.0454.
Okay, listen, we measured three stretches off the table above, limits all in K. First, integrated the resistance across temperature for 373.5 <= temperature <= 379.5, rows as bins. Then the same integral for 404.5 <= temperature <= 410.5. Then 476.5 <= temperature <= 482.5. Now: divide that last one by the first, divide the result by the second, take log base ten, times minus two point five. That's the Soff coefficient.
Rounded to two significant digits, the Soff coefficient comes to 5.6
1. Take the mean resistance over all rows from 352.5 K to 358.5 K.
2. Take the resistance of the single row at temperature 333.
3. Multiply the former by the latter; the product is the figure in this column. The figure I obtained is 225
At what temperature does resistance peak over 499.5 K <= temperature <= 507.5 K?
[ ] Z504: 503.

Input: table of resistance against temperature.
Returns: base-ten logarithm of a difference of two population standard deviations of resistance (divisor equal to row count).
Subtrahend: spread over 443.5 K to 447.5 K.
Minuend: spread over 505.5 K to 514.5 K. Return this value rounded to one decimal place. -0.9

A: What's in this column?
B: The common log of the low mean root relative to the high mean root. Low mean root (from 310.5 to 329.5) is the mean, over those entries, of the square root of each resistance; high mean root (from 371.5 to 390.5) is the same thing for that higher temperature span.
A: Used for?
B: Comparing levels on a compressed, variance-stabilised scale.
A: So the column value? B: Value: -0.026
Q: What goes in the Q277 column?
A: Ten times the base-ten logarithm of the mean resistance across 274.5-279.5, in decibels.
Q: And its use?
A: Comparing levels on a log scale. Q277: 13.4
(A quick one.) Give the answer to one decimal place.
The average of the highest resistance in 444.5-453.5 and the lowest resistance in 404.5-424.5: 22.3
